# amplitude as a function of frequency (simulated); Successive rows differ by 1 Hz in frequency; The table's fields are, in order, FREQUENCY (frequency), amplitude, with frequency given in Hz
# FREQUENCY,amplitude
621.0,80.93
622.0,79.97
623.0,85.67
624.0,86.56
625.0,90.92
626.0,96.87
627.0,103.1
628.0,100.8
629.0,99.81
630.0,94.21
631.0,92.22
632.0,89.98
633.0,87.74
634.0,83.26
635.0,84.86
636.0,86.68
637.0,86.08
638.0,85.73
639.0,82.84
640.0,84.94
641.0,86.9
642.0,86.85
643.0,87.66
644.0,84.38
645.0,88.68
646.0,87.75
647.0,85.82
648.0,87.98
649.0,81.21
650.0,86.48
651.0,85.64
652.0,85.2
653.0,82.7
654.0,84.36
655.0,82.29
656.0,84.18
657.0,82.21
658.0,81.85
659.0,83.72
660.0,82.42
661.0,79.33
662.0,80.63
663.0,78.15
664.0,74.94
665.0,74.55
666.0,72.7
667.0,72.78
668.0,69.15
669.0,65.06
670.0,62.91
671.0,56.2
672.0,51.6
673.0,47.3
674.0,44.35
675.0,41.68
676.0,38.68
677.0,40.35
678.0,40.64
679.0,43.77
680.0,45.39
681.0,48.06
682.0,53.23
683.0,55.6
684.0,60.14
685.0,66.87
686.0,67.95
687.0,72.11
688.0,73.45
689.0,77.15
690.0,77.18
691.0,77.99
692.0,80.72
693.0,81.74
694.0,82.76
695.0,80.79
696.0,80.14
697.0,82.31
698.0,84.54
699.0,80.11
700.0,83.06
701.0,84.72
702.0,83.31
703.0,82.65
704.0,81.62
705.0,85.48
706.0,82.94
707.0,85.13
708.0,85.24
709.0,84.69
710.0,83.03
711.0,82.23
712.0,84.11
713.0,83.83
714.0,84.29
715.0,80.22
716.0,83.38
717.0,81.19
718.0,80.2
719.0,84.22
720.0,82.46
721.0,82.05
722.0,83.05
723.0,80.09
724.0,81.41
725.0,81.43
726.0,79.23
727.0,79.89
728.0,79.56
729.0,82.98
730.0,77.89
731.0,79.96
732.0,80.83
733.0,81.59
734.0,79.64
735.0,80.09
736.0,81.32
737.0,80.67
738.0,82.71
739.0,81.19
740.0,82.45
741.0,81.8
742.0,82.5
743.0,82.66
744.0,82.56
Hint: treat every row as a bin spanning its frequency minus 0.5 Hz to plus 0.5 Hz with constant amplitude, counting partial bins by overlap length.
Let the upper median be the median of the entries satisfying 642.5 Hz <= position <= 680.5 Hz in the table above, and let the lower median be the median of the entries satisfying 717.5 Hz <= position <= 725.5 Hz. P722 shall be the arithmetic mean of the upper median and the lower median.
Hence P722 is 81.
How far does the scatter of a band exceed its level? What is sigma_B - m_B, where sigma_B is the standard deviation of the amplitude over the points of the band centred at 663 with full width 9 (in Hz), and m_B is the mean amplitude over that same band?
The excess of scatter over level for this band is -74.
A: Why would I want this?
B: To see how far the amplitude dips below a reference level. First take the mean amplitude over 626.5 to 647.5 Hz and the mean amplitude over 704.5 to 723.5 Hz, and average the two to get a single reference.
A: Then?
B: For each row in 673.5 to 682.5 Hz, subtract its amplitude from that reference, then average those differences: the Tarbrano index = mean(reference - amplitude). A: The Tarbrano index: 42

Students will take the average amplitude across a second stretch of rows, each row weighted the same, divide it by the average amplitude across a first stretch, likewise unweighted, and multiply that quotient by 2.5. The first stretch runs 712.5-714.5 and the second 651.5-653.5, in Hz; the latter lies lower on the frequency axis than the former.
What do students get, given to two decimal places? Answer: 2.50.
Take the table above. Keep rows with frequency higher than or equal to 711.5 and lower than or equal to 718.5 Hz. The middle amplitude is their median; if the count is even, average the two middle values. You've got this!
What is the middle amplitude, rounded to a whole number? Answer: 83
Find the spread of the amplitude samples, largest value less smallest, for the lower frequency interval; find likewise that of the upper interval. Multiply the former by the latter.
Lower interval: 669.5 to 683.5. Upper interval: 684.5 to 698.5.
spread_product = 428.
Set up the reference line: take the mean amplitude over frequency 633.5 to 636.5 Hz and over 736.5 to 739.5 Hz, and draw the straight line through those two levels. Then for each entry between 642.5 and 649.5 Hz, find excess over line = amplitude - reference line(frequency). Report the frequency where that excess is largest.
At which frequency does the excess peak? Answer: 645.0 Hz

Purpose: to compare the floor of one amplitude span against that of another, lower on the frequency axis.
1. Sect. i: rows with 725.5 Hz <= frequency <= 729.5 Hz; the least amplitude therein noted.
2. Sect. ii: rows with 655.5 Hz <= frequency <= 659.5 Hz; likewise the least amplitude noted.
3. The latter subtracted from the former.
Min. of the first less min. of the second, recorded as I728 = -2.6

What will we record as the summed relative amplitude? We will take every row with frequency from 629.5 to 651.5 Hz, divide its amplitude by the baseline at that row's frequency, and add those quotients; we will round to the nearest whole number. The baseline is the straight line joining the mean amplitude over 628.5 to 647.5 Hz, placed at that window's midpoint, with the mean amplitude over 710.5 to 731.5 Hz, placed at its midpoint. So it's 22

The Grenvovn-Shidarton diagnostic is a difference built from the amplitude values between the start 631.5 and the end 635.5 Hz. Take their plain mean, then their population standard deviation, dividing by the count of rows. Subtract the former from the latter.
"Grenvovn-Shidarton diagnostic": -84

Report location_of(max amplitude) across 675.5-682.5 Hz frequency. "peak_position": 682.0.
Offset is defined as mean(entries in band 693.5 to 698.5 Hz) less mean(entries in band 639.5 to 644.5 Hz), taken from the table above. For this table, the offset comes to -4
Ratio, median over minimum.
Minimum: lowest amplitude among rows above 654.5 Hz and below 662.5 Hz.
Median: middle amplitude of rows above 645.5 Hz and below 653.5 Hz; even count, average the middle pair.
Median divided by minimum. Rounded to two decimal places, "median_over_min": 1.08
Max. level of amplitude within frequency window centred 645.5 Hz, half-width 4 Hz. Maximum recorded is 88.68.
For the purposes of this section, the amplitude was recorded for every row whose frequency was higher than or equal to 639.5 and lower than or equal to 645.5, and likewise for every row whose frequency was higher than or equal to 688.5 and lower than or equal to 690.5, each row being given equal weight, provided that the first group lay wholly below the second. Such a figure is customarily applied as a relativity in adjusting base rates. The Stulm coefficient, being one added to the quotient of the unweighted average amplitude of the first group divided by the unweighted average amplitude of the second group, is 2.12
